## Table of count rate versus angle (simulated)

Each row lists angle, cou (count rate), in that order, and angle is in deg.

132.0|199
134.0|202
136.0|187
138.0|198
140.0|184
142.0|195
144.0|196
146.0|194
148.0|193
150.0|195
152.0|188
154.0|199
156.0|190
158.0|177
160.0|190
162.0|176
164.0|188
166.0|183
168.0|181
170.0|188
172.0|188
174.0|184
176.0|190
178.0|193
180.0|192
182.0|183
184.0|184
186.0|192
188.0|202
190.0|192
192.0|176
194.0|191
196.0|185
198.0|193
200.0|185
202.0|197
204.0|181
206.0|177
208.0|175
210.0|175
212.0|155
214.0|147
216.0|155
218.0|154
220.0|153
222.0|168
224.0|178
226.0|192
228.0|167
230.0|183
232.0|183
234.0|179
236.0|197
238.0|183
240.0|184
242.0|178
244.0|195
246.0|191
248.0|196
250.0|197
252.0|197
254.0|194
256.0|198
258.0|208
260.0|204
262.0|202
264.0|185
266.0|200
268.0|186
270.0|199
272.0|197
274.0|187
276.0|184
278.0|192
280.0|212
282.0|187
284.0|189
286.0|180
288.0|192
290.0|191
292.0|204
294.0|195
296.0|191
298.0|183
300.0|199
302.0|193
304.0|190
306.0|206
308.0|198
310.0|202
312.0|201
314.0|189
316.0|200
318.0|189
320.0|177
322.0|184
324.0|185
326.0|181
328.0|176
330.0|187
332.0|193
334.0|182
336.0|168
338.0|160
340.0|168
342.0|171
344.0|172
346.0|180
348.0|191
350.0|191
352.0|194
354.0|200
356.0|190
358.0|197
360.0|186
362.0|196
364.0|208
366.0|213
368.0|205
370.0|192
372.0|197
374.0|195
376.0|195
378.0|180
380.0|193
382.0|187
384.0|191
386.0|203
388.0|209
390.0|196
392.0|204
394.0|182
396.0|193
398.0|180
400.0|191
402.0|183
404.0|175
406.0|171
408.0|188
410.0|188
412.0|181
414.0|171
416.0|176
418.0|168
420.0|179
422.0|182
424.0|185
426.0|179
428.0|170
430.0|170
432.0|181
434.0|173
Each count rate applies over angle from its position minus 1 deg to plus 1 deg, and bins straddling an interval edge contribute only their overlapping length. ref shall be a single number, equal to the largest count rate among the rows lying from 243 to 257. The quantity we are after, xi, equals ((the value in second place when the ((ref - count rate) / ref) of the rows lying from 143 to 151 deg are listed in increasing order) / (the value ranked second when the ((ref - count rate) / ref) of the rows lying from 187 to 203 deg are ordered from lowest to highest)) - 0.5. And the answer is 2.5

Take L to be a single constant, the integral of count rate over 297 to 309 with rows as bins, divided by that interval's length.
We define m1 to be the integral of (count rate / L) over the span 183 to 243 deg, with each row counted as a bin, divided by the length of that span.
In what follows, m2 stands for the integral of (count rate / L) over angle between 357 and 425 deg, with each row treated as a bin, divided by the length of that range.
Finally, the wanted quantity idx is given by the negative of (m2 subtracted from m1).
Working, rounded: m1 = 0.917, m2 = 0.97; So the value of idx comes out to 0.05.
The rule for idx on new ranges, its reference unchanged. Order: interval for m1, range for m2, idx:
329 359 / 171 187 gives 0.03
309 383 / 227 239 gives -0.03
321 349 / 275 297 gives 0.07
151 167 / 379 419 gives 0.00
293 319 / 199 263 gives -0.07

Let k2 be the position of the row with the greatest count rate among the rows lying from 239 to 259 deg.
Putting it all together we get 258.0 deg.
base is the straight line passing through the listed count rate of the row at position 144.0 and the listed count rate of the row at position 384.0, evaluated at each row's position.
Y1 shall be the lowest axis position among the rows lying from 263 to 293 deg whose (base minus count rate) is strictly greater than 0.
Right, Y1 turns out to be 264.0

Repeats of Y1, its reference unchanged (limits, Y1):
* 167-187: 168.0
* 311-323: 314.0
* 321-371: 322.0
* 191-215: 192.0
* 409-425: 410.0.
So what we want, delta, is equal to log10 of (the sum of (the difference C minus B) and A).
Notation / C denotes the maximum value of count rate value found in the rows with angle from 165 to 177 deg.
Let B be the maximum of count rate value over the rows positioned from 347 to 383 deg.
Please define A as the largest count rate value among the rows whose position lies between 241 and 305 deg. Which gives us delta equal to 2.28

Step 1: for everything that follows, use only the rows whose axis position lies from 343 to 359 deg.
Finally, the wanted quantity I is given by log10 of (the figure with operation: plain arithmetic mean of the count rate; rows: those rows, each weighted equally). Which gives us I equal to 2.28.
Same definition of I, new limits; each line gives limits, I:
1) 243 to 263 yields 2.30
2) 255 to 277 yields 2.29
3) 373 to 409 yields 2.28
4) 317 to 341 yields 2.25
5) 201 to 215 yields 2.24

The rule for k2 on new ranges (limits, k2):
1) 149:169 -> 154.0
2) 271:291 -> 280.0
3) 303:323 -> 306.0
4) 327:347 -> 332.0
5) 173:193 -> 188.0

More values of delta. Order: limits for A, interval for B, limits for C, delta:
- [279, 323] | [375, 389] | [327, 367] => 2.33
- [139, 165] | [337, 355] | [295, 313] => 2.31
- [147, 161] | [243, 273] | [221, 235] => 2.26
